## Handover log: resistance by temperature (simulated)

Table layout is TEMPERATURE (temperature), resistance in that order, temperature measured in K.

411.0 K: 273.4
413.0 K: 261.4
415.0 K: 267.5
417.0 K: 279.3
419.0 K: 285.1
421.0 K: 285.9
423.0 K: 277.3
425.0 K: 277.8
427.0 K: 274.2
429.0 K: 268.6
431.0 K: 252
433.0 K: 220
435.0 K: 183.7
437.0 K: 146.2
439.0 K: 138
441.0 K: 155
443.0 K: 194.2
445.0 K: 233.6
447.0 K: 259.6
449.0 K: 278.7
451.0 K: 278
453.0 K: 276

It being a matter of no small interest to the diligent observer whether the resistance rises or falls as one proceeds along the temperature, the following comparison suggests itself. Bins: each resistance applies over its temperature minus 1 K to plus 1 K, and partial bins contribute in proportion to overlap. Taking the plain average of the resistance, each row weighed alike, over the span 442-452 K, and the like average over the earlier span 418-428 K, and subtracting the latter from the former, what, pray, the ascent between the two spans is -31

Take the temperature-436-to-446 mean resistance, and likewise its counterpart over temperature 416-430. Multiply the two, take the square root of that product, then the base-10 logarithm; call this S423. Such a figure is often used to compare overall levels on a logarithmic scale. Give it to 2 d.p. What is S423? 2.34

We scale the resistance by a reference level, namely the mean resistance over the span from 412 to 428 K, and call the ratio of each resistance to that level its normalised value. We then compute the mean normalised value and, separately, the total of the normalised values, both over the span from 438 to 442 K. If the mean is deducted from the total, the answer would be 0.53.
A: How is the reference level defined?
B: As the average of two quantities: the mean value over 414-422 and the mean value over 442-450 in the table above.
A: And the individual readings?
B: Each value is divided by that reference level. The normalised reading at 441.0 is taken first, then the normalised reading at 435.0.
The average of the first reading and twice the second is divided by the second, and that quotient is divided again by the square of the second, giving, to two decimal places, 2.86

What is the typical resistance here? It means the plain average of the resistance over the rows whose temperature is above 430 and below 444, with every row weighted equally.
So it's 184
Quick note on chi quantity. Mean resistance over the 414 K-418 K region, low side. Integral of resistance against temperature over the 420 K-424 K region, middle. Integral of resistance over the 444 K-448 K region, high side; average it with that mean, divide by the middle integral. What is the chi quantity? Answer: 0.56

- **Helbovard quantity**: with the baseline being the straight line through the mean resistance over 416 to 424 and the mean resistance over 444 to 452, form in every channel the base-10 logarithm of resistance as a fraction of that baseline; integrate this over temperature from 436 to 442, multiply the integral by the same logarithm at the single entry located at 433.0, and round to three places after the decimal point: 0.148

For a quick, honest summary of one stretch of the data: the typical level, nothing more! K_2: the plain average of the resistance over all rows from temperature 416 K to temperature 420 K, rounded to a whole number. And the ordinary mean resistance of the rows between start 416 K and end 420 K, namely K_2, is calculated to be 282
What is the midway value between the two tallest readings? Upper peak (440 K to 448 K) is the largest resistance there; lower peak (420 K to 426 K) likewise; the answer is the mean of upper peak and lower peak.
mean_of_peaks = 273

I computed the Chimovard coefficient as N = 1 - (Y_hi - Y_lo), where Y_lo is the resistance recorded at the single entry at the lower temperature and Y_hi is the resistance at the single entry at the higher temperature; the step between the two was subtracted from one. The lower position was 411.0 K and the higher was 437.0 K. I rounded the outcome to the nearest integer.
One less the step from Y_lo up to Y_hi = 128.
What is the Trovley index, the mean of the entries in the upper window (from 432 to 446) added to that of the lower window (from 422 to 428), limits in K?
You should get 458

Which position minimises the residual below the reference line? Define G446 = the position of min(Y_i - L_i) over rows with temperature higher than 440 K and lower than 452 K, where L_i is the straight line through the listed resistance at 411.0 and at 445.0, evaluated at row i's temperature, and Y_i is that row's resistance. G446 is 441.0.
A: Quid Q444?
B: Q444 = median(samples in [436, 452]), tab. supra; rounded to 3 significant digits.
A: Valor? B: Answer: 214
